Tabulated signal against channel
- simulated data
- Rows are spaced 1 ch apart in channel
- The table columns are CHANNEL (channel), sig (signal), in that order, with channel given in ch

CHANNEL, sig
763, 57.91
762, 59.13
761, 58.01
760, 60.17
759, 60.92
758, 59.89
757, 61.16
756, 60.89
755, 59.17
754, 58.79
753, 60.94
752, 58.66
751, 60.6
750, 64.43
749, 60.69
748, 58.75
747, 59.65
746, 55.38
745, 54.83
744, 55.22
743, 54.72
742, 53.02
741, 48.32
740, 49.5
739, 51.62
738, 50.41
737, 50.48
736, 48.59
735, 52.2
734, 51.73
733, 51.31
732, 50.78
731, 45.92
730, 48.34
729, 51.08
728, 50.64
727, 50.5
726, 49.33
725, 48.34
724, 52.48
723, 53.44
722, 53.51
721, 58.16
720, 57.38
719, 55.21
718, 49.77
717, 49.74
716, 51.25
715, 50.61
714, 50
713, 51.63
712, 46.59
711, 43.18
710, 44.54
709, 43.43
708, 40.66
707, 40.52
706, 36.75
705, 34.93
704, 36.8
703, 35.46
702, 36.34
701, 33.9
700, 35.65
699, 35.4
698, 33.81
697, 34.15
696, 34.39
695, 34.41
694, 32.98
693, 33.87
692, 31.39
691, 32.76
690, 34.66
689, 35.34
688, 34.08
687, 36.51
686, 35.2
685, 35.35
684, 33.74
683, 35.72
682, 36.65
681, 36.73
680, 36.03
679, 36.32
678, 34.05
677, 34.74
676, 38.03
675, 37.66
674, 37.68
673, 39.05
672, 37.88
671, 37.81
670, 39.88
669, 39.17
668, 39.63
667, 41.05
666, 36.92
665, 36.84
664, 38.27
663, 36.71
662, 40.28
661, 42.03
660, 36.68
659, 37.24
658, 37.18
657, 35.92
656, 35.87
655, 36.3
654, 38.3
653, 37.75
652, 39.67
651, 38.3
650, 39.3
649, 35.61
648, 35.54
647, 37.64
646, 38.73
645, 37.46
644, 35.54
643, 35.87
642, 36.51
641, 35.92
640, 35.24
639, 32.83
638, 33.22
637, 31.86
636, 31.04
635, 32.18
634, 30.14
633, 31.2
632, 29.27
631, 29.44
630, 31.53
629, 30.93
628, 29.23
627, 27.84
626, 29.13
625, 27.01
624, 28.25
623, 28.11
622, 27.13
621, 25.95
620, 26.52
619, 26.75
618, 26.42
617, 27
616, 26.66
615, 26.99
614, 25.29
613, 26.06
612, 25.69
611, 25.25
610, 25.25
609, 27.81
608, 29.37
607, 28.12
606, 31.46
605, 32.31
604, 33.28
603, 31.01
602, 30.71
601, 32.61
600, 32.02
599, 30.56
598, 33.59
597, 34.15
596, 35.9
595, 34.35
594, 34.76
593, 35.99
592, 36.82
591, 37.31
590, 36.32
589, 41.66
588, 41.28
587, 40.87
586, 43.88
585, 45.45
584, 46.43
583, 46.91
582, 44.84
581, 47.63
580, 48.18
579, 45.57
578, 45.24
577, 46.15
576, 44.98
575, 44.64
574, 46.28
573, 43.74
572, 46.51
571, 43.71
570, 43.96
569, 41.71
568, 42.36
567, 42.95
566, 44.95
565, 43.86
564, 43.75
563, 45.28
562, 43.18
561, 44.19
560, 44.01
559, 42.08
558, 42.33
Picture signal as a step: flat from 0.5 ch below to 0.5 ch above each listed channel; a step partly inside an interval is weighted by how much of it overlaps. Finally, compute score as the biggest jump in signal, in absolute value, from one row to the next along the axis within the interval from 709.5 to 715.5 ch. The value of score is 5.0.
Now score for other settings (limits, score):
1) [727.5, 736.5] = 4.9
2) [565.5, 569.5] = 2.0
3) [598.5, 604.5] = 2.3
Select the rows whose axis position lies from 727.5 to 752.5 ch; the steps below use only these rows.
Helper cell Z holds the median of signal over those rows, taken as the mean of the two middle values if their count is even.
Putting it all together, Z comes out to 52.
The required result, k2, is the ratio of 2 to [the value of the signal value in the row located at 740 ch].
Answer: 0.040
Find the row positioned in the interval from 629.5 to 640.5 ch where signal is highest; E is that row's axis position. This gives 640 ch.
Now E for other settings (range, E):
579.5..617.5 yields 580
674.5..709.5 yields 709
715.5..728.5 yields 721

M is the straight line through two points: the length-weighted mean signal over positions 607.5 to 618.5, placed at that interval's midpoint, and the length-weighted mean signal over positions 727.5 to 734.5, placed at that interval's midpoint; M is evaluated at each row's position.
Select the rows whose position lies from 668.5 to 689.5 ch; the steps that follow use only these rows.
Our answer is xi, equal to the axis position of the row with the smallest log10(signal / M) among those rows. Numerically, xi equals 688 ch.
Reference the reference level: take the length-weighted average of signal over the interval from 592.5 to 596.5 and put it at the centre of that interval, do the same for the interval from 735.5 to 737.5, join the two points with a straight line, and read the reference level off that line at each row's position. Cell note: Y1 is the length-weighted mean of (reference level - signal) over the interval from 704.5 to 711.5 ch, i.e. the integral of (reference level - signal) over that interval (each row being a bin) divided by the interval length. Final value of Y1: 6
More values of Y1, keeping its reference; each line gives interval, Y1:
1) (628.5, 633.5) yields 8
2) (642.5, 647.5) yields 3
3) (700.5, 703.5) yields 11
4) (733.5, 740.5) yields -1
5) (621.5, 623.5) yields 10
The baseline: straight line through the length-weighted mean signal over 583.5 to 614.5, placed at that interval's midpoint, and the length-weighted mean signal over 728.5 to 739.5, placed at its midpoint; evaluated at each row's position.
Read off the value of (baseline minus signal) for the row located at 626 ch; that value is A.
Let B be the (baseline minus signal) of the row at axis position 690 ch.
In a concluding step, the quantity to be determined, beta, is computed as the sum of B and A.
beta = 18.1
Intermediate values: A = 7.9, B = 10.2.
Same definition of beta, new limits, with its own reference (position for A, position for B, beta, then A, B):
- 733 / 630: 4.8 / -1.2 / 6.0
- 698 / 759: 4.4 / 12.0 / -7.6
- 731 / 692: 17.6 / 3.9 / 13.7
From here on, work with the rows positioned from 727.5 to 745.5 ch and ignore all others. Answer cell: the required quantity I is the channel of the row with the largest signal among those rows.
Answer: 744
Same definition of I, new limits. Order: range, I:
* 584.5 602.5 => 585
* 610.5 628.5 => 628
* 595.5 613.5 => 596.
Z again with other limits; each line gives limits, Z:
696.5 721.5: 43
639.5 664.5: 37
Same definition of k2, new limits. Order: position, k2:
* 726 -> 0.041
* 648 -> 0.056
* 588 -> 0.048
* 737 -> 0.040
